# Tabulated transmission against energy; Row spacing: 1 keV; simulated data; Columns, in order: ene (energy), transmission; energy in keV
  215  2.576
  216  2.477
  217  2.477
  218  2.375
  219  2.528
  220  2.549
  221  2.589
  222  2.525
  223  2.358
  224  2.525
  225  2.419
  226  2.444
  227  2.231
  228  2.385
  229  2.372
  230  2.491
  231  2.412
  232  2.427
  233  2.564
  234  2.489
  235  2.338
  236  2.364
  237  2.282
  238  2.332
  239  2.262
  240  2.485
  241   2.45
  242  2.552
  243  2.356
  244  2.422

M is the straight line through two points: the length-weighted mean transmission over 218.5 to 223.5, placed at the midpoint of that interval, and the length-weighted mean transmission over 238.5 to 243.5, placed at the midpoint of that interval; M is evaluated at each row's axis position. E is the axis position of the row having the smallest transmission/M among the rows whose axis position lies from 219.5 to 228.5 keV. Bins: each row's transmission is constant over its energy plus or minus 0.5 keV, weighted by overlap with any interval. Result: 227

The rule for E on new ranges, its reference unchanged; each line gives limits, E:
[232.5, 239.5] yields 239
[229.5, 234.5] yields 231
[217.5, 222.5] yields 218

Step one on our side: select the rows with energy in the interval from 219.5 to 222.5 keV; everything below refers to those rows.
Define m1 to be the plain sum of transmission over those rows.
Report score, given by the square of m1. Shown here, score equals 58.7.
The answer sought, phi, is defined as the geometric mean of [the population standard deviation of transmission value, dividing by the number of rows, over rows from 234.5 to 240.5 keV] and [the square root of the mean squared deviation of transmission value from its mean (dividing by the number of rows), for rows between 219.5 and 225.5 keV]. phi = 0.0757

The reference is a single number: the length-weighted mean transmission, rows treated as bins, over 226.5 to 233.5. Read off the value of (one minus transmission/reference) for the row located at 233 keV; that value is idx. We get -0.063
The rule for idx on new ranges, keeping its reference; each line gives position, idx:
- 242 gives -0.058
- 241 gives -0.016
